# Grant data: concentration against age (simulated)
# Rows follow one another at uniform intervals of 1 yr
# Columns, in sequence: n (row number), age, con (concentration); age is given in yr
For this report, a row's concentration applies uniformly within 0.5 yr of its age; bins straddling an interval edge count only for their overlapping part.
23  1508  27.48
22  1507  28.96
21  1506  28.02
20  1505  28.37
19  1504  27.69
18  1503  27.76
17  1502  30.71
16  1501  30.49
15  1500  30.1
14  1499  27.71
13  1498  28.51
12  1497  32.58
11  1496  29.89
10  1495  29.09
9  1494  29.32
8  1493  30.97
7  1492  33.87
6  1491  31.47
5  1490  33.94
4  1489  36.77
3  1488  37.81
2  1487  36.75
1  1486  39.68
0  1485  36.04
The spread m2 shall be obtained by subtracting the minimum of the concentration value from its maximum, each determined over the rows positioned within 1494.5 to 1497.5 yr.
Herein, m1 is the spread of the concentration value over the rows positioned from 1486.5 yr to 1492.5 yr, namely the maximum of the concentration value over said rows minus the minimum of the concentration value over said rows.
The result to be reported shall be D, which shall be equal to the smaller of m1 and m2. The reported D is 3.5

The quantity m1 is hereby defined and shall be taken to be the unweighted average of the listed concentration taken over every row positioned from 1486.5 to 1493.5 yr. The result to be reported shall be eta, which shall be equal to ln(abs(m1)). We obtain 3.54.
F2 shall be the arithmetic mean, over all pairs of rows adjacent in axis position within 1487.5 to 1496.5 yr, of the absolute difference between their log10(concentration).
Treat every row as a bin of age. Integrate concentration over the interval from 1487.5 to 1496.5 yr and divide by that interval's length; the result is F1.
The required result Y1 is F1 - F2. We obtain 33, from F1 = 32.6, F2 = 0.024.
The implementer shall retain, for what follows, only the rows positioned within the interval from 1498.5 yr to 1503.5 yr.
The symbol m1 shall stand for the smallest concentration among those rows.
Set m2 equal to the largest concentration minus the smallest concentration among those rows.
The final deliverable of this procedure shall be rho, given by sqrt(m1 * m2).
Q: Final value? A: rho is 9.1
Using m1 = 27.71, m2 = 3.0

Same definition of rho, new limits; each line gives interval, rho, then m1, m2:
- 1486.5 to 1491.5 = 14.1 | 31.47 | 6.3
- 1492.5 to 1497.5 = 10.1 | 29.09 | 3.5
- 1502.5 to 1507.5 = 5.9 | 27.69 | 1.3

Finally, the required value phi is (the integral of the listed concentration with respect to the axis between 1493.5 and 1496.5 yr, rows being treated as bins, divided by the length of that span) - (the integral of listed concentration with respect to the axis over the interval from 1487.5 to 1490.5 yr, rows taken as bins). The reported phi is -79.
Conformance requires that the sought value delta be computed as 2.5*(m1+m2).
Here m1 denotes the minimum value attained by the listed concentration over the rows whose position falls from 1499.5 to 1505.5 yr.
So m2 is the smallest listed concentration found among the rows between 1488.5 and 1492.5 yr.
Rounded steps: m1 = 27.69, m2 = 31.47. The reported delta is 148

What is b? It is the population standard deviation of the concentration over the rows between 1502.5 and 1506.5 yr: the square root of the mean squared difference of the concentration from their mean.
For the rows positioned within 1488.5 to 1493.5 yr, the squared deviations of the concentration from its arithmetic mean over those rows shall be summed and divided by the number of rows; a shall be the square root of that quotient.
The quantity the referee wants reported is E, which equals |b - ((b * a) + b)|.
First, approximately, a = 2.07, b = 0.3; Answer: 0.6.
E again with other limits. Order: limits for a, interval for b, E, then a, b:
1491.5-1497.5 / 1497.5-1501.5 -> 2.0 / 1.75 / 1.1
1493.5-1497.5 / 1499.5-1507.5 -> 1.6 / 1.39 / 1.2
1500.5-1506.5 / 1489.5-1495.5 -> 2.4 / 1.27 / 1.9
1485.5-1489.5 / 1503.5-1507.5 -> 0.6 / 1.19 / 0.5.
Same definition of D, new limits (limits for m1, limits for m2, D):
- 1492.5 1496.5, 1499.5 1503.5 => 1.9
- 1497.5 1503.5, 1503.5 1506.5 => 0.7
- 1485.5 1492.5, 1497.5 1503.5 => 3.0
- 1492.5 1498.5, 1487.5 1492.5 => 4.1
